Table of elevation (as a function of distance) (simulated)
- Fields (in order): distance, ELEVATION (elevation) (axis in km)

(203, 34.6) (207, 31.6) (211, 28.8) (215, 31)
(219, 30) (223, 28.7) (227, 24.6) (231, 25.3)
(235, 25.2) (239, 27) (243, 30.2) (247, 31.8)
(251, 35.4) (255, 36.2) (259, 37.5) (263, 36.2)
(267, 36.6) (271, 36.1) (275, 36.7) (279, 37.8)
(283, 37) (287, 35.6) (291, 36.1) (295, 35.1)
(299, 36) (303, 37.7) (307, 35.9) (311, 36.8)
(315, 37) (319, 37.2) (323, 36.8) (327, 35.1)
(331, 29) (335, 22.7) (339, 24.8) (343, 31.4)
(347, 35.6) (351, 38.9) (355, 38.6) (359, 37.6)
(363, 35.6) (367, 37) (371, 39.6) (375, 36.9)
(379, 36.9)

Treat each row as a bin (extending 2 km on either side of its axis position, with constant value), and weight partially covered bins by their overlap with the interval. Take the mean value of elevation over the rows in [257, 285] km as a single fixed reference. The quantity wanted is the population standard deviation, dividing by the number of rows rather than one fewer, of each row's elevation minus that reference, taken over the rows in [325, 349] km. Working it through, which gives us 4.8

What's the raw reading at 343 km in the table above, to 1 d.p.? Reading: 31.4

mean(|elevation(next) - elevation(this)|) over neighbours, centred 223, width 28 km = 1.6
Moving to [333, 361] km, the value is 2.9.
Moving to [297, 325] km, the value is 0.9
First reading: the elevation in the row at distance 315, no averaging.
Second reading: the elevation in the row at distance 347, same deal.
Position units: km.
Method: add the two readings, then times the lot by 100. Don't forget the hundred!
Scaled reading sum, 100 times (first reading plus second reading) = 7260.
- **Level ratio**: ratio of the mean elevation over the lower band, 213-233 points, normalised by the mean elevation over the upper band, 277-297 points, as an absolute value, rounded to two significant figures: 0.77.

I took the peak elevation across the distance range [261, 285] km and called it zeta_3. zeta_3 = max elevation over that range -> 37.8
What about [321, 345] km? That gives 36.8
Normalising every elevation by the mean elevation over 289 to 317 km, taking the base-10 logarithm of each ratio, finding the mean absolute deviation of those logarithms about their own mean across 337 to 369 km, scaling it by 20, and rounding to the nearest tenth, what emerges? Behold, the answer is 0.9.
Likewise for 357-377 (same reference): 0.2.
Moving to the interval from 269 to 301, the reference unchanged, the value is 0.2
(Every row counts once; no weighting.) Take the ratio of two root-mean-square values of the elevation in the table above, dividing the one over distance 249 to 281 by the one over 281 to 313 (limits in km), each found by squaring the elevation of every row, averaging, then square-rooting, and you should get 1.01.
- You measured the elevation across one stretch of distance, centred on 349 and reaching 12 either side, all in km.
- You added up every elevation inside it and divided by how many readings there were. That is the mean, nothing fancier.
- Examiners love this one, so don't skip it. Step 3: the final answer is 34.5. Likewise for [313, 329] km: 36.5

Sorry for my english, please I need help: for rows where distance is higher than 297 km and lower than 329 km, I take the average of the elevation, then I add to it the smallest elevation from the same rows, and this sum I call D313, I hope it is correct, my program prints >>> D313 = 71.7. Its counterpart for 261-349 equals 57.4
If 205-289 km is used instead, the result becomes 56.9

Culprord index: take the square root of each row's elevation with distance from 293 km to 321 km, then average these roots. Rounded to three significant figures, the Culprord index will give 6.04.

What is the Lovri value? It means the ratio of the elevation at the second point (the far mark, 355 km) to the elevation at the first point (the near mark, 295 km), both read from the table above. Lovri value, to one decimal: 1.1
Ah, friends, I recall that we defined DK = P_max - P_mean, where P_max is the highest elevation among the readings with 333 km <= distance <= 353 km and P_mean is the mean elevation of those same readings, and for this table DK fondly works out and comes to 8.2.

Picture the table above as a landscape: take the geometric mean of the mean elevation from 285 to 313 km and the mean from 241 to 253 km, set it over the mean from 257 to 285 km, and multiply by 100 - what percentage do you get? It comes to 93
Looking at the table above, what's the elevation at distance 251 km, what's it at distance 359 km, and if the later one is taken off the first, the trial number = -2.2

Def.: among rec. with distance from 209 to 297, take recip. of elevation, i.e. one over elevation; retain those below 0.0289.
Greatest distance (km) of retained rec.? 295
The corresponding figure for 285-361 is 359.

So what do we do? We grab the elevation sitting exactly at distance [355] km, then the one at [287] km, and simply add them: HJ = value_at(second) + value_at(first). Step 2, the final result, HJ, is 74.2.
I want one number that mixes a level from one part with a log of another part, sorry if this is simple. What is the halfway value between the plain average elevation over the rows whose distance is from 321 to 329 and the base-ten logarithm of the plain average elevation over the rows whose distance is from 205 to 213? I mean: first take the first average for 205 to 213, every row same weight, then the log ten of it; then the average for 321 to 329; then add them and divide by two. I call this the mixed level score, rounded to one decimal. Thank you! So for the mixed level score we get 18.7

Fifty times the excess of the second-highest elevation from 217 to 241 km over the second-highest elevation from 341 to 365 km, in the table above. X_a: -495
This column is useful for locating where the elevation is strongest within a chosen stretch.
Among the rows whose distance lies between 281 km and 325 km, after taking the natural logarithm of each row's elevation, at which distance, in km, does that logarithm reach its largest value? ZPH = 303 km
